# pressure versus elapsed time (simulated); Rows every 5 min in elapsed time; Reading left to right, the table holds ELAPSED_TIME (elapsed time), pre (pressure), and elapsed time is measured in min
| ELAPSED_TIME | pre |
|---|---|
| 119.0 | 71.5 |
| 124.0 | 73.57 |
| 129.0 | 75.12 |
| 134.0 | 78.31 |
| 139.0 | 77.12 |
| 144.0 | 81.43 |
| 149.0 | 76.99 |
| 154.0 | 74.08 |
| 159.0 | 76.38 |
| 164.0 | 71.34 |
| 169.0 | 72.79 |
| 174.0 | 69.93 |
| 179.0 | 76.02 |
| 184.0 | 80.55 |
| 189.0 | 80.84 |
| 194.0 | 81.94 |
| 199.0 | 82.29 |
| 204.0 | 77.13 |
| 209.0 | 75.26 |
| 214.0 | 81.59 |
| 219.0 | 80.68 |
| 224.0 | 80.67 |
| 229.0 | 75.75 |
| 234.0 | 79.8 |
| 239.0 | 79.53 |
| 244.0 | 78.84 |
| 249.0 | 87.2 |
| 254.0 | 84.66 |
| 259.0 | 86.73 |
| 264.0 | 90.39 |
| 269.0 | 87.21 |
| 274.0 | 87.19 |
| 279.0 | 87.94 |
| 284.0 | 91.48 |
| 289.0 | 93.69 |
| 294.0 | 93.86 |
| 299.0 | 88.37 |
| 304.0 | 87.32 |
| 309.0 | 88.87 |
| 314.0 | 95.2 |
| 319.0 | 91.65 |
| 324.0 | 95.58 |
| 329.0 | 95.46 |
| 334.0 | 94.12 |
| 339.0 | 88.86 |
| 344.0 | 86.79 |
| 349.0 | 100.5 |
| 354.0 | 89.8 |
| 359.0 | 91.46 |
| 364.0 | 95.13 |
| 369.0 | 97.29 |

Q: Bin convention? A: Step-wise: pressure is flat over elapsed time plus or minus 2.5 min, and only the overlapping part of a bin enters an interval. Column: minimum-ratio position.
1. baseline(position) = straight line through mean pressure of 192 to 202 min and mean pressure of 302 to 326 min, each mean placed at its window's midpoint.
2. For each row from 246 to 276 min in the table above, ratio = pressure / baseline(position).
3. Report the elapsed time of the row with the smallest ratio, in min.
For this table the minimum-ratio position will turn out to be 254.0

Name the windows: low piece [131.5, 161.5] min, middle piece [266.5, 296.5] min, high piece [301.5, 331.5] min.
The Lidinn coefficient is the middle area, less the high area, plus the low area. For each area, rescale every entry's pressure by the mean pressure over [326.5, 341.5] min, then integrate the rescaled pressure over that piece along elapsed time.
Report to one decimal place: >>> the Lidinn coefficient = 24.3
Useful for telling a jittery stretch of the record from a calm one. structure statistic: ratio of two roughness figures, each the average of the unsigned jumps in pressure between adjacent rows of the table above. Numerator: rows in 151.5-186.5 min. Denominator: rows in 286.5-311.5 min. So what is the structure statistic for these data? 1.8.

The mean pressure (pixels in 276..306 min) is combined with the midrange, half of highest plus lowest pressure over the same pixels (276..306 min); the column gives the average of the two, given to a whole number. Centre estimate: 91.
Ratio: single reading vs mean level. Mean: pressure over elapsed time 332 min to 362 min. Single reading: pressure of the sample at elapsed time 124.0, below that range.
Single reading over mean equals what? 0.80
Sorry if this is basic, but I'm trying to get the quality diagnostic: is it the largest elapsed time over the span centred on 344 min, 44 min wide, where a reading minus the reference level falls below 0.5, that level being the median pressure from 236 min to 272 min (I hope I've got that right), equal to 344.0 min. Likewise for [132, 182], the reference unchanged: 179.0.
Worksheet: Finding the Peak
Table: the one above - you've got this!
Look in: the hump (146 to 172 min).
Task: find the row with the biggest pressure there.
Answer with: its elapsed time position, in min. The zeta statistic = 149.0 min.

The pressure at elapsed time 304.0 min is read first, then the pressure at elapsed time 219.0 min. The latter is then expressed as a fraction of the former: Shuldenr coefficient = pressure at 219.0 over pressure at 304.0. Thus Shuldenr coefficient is 0.92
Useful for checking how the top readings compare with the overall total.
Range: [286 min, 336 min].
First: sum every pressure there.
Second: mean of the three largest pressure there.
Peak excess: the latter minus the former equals -829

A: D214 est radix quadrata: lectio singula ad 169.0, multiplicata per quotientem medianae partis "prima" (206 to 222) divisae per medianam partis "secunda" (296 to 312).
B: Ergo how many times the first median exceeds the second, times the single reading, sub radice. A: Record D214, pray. 8.15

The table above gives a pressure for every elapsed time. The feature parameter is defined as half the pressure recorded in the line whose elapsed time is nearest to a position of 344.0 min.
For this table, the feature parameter 43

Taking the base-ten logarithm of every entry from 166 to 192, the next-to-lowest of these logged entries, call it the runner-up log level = 1.86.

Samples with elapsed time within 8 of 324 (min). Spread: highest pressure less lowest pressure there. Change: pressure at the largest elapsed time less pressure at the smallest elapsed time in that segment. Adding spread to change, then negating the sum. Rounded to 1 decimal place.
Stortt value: -7.7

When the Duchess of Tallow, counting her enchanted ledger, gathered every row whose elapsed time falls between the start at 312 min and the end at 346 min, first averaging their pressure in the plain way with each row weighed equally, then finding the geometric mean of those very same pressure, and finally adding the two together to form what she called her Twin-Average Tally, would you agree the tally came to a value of 185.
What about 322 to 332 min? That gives 191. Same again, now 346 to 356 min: 190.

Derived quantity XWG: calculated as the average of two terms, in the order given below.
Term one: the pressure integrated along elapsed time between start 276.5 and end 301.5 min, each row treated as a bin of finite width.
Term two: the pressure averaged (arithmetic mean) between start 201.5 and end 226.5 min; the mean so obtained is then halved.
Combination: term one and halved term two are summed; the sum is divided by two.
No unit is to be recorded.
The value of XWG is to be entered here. 1158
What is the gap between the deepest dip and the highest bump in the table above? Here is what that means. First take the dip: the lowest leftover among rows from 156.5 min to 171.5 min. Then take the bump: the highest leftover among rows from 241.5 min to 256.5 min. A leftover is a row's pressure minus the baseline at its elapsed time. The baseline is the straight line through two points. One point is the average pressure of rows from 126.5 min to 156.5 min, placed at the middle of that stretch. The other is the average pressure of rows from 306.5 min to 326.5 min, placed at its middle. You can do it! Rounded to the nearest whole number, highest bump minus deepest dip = 8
